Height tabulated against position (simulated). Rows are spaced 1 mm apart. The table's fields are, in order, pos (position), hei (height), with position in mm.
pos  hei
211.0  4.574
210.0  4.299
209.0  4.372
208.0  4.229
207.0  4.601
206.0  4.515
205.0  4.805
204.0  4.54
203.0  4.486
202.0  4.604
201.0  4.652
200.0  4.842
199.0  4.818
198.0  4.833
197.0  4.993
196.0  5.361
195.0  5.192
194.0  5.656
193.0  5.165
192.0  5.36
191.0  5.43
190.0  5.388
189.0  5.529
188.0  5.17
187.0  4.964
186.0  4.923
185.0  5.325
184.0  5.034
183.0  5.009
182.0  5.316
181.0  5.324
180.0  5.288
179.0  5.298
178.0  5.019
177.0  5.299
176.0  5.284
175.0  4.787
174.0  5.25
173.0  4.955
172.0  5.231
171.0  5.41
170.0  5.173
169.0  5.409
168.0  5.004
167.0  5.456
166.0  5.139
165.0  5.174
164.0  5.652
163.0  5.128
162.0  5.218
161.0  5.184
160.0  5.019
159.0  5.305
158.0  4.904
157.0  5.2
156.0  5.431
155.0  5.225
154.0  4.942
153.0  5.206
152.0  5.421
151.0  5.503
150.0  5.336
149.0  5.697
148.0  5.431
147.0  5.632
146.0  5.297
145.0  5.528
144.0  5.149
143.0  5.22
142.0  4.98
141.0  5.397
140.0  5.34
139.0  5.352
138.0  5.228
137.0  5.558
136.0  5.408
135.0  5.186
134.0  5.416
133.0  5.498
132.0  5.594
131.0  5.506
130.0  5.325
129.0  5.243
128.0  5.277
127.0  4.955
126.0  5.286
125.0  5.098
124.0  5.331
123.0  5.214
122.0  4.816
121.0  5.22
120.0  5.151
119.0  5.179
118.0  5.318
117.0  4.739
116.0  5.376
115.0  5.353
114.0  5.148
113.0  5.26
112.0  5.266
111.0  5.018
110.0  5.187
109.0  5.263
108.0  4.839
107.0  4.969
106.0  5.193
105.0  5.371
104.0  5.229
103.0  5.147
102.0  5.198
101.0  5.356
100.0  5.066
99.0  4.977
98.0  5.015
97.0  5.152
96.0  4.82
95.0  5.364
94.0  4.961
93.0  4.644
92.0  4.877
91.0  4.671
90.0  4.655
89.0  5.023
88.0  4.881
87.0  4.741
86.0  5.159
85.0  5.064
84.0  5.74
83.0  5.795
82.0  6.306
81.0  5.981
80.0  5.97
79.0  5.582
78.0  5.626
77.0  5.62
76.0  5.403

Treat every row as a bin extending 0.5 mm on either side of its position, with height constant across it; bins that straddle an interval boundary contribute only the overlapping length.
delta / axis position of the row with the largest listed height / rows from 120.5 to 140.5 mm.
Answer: 132.0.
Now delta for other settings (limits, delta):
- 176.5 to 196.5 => 194.0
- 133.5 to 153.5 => 149.0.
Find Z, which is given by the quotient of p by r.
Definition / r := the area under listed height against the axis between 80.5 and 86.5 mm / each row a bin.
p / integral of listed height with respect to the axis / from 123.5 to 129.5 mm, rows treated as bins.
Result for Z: 0.92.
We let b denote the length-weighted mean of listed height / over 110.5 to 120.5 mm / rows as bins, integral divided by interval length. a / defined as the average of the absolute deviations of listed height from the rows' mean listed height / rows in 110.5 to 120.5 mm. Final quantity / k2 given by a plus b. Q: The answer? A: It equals 5.31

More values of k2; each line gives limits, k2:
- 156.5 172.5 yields 5.36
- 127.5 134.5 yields 5.52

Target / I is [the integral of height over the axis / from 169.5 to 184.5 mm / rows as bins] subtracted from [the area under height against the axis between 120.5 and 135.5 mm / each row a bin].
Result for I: 1.3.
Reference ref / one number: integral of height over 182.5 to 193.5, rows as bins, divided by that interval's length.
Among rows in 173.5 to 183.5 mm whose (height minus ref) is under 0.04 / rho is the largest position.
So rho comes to 183.0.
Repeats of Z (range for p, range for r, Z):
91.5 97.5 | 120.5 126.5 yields 0.96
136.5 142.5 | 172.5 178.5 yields 1.04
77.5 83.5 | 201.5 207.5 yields 1.28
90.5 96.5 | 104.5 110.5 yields 0.95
